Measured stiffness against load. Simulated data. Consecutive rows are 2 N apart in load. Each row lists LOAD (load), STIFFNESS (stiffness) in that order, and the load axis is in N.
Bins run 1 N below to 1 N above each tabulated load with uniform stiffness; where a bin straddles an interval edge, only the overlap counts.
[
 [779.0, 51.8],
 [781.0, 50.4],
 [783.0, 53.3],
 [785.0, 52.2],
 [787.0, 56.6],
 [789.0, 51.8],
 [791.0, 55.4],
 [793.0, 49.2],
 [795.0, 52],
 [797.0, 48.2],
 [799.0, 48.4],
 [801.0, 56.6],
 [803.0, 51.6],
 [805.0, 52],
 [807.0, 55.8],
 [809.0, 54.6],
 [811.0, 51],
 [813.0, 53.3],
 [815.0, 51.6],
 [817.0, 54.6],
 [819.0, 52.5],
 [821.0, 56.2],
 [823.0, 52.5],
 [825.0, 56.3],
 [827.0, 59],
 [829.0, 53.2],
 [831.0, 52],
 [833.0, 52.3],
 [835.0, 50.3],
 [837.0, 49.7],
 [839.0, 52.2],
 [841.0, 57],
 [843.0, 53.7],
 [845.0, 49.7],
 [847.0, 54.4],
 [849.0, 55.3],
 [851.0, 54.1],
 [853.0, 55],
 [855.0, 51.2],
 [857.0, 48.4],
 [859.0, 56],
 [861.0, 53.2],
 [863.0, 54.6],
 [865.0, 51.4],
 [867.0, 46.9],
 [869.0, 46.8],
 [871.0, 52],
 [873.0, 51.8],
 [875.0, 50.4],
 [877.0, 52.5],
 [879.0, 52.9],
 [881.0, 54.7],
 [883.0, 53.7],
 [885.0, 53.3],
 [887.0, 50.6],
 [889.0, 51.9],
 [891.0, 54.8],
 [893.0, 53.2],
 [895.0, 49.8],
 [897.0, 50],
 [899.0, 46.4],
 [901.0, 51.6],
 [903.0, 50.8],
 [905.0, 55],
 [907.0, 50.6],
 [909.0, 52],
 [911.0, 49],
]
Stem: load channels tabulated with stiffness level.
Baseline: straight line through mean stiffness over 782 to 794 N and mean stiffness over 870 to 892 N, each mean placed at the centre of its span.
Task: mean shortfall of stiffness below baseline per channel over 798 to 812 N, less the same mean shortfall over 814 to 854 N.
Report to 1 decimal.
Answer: 0.9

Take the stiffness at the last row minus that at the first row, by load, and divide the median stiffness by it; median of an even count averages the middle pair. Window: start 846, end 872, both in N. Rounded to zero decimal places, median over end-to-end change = -22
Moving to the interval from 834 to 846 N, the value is -85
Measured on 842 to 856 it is -22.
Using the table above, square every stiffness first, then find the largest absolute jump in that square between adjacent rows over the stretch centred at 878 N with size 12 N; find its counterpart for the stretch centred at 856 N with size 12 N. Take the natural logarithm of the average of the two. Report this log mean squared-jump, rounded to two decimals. 6.22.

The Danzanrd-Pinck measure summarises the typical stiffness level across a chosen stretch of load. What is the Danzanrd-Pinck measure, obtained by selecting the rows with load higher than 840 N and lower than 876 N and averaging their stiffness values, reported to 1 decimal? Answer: 52.3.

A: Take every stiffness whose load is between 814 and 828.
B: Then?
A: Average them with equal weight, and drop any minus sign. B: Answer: 54.7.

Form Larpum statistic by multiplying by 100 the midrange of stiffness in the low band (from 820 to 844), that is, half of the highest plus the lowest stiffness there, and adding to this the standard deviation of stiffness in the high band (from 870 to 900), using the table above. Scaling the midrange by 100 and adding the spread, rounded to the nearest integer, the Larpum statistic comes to 5437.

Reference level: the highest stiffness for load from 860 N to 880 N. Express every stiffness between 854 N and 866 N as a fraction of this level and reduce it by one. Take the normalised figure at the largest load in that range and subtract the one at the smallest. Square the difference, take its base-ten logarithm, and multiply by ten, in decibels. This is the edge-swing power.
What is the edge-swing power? -48.7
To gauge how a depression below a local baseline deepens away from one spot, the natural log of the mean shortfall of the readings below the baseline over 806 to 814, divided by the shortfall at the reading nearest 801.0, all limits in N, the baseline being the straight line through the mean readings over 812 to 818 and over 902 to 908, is -2.0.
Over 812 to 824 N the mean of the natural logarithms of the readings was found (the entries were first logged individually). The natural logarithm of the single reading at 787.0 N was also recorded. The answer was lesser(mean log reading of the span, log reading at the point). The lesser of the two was 3.98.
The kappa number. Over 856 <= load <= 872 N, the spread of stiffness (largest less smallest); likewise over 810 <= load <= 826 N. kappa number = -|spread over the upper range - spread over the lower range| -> -3.9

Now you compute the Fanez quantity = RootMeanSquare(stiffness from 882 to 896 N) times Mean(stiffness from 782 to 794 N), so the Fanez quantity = 2787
